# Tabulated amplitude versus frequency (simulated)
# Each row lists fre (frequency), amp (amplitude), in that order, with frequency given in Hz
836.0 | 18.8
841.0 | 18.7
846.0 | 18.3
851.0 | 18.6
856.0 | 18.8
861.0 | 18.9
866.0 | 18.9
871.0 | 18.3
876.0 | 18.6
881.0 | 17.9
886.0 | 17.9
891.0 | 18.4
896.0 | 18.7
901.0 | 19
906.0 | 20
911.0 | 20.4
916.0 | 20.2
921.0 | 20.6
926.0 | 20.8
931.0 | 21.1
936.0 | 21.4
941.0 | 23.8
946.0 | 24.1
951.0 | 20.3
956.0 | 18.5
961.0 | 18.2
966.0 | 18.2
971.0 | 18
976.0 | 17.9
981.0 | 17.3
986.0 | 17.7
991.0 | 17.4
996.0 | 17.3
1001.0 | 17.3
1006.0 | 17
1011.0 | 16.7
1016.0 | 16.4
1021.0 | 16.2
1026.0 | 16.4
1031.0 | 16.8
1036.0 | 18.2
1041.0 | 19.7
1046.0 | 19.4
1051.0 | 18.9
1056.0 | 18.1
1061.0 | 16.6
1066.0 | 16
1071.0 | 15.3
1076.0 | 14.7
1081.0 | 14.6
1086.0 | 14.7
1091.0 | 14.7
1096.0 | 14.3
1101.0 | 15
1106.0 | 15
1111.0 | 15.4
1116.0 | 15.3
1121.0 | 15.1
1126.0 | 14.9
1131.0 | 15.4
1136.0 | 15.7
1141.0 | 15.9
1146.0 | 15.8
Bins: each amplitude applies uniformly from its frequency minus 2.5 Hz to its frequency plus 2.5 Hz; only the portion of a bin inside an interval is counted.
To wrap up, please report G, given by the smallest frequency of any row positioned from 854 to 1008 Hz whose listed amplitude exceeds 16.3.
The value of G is 856.0 Hz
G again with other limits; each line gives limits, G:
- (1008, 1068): 1011.0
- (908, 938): 911.0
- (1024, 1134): 1026.0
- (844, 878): 846.0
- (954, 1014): 956.0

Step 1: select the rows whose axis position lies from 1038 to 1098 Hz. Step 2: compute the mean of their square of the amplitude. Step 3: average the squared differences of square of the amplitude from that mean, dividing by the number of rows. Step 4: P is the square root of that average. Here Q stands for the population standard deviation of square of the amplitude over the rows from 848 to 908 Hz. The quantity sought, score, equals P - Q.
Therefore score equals 47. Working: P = 67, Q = 20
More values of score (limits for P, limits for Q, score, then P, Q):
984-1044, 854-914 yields 6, 33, 27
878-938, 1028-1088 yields -15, 47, 62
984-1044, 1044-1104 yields -25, 33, 58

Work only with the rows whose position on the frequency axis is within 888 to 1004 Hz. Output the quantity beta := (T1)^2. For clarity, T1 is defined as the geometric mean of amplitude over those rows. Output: 374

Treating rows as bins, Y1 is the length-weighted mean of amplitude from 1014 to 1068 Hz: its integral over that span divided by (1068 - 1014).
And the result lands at 17.5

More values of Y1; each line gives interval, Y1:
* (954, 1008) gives 17.7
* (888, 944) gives 20.4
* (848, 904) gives 18.6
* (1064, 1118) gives 15.0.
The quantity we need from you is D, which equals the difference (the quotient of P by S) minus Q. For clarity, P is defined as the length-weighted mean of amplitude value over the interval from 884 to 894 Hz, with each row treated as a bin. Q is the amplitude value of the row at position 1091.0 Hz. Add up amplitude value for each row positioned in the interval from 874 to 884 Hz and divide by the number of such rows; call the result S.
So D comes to -13.7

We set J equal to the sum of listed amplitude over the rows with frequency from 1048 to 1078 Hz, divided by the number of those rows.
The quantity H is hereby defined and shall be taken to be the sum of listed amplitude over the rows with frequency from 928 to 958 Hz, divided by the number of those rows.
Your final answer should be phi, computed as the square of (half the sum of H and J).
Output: 364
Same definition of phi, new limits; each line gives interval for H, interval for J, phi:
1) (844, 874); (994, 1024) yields 314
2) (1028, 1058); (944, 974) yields 362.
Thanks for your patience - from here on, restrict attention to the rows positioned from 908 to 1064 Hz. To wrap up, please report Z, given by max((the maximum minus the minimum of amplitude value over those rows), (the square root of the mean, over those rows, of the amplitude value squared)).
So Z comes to 18.8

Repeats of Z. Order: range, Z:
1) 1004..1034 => 16.6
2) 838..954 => 19.8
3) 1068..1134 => 15.0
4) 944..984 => 19.2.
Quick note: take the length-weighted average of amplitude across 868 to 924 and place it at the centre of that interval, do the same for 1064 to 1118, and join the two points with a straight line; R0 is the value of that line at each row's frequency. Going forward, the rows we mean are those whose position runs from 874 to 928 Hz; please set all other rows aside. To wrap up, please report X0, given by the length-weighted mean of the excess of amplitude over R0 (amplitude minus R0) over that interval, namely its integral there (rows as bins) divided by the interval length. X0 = 0.3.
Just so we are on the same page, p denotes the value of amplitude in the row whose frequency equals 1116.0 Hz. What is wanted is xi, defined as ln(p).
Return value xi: 2.73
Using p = 15.3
